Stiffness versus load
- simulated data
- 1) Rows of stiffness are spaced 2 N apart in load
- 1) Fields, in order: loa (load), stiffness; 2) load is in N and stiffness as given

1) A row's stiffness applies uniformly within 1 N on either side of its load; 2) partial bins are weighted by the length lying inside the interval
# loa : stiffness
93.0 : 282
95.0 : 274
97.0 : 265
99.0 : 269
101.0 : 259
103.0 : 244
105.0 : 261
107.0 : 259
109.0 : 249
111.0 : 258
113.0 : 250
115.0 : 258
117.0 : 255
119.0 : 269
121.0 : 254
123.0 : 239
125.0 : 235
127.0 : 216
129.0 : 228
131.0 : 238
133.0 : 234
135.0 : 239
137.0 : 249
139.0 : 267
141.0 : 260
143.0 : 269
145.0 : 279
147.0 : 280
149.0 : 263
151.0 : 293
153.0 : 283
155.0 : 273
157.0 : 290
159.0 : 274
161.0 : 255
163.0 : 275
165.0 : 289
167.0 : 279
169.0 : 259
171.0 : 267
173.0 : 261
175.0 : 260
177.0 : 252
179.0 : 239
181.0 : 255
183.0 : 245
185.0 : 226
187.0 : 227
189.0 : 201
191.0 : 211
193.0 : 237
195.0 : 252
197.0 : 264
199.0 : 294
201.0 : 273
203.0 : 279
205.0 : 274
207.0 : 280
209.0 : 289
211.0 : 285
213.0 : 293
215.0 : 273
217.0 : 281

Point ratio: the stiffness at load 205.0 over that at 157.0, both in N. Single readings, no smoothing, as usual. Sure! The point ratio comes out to 0.94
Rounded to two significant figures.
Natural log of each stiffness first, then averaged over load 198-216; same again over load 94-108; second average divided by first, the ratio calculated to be 0.99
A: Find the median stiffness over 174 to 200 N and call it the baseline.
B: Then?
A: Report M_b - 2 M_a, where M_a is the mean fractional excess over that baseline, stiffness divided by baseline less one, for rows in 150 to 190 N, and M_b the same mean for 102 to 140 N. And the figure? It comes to -0.114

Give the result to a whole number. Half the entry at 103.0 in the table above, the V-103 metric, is 122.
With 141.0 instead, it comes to 130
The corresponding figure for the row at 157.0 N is 145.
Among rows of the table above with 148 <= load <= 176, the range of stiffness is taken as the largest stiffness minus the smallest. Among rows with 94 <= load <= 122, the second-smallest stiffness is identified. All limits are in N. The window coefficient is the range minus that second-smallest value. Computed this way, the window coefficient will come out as -211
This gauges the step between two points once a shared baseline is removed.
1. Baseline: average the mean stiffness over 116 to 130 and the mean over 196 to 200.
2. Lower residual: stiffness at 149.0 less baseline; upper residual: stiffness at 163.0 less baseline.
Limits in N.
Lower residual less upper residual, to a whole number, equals -12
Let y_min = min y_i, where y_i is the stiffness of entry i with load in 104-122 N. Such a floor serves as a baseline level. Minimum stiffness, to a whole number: 249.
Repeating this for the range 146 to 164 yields 255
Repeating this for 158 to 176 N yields 255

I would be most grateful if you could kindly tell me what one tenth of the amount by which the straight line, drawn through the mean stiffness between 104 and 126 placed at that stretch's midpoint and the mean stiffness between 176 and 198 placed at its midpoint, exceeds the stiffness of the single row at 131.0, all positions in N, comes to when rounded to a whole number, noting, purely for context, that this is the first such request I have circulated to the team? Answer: 1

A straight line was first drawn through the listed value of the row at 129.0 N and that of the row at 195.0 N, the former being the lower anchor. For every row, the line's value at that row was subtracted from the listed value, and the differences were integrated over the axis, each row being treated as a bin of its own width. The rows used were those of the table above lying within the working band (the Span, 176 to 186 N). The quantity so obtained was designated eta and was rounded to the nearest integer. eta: -35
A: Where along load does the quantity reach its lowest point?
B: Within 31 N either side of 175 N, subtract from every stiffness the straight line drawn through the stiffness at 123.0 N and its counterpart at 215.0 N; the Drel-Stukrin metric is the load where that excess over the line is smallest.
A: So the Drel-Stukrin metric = 189.0 N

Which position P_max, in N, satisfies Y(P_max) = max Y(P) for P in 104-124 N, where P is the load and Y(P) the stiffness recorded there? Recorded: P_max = 119.0 N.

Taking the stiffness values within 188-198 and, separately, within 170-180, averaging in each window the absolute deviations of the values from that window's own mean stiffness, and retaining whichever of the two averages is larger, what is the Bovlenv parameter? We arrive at 22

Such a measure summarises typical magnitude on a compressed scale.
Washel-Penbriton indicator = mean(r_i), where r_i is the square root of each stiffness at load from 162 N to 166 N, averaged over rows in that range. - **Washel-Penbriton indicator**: 16.79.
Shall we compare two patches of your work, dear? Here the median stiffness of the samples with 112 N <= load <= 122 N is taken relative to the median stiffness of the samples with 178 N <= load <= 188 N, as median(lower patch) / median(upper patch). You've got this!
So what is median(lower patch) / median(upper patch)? 1.07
